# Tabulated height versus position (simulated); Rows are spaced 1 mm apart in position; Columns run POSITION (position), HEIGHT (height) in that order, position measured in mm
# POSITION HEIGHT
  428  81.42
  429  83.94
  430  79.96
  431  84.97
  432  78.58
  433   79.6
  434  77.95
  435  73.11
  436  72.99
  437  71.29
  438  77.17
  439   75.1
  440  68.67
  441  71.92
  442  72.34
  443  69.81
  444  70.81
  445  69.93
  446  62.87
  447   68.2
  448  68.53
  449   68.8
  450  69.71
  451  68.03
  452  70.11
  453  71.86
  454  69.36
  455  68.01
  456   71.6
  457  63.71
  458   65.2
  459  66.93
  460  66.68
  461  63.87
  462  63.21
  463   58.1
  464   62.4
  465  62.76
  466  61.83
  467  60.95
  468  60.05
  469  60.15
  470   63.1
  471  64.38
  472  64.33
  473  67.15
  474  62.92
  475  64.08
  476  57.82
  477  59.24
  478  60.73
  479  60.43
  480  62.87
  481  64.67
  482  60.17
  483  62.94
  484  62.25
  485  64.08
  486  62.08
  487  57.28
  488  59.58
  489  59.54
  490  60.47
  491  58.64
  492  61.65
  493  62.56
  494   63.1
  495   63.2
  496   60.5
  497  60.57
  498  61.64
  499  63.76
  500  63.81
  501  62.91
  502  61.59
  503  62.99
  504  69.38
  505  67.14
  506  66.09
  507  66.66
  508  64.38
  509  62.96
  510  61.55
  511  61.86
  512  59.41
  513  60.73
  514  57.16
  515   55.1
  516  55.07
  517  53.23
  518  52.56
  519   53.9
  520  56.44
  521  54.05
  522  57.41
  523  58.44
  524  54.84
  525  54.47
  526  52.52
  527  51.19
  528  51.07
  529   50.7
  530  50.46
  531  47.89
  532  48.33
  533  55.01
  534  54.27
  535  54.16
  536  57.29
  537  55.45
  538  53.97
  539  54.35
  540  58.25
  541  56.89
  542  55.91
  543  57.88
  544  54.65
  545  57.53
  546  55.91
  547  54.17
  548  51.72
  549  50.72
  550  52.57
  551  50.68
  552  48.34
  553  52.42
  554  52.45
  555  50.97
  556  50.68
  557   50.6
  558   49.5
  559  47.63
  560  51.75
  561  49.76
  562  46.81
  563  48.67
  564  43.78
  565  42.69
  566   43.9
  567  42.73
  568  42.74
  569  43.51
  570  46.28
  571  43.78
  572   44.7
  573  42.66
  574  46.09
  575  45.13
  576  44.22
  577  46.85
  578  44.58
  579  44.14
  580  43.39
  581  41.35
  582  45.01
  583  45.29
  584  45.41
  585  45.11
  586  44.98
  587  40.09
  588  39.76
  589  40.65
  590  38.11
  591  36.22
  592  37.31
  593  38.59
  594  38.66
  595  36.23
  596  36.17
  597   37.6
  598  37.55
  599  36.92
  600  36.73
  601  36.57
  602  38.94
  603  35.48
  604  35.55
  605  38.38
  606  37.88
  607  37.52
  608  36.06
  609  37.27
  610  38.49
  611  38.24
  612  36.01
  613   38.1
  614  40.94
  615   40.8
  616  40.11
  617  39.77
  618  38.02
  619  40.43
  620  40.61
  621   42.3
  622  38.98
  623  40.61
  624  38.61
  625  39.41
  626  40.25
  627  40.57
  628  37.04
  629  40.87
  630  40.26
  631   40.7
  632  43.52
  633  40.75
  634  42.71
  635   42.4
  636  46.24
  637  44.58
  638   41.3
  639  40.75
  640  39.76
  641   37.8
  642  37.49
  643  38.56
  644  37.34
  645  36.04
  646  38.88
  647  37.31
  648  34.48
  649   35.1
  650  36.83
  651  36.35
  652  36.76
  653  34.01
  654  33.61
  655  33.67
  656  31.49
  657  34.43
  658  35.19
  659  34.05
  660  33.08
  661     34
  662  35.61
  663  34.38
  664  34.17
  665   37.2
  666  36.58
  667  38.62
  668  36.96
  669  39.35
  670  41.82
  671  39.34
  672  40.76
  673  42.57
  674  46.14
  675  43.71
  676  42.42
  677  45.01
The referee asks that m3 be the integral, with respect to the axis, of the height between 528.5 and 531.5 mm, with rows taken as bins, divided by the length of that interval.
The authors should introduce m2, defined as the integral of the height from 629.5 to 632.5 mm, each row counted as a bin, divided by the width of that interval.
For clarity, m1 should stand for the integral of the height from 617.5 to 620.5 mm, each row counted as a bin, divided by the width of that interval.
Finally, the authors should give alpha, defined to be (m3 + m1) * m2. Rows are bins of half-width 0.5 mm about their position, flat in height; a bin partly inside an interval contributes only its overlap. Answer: 3708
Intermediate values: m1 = 40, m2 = 41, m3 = 50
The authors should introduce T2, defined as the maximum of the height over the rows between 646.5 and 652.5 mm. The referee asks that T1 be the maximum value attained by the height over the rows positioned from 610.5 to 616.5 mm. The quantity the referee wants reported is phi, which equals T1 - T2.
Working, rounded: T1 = 40.94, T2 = 37.31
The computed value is 3.6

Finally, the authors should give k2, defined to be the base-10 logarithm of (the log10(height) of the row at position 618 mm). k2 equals 0.20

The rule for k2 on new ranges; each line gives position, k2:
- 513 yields 0.25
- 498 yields 0.25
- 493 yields 0.25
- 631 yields 0.21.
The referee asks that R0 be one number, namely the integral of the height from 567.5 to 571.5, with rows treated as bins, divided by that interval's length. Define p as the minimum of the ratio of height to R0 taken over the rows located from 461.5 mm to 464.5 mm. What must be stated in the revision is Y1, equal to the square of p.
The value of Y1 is 1.7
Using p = 1.3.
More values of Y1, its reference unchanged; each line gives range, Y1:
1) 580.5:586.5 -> 0.9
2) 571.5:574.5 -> 0.9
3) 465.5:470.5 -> 1.9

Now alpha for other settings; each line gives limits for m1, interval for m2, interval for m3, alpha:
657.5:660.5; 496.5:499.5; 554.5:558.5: 5241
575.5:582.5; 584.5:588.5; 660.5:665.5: 3369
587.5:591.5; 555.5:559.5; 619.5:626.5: 3908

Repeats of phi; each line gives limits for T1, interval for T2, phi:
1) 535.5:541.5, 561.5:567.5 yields 9.6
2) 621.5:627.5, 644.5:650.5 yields 1.7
